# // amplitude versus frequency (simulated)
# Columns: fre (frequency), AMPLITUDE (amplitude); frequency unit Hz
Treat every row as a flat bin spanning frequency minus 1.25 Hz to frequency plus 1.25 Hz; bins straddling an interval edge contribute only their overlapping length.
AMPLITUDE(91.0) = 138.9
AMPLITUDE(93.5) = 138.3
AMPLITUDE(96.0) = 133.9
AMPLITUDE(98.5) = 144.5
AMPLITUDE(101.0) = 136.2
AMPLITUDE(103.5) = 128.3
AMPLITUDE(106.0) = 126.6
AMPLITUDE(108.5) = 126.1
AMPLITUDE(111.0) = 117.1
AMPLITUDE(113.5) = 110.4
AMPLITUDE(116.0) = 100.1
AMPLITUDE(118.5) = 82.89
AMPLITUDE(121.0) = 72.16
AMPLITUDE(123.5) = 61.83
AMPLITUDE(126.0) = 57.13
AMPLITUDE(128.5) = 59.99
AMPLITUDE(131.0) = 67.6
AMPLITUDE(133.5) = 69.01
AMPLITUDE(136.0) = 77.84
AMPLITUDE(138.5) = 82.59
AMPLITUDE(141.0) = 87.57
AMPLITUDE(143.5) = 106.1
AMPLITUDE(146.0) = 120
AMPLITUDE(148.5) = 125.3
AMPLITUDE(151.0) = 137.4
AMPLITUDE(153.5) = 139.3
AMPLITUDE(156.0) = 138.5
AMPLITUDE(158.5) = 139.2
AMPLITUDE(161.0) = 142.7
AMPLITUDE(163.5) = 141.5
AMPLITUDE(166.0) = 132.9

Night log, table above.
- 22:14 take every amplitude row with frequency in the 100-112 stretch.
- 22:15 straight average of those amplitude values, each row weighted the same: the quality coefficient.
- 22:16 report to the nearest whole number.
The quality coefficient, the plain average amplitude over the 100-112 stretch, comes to 127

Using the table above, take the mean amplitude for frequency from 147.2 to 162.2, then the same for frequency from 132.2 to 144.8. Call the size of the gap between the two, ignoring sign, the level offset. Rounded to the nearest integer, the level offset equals 52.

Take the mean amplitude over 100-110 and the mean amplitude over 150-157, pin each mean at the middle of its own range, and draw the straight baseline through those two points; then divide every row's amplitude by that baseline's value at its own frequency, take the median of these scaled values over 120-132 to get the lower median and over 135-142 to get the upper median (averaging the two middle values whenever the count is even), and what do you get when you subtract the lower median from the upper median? 0.143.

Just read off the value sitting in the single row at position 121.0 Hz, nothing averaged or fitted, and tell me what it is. 72.16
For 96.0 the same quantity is 133.9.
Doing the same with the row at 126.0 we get 57.13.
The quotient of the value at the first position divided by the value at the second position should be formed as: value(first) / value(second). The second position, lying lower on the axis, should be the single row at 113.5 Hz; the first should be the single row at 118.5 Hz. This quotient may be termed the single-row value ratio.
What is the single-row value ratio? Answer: 0.75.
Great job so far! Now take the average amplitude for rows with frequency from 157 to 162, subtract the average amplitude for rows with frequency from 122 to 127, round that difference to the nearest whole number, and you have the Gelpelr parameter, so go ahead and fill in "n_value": 81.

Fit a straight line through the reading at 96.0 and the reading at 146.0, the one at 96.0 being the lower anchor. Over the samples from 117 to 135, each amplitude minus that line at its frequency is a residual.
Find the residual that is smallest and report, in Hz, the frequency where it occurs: 126.0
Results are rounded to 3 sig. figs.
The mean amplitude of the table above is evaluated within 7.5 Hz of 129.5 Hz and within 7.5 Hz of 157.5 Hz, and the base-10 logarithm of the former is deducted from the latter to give 138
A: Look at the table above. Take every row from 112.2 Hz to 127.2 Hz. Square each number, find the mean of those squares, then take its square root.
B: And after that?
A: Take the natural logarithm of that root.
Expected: 4.4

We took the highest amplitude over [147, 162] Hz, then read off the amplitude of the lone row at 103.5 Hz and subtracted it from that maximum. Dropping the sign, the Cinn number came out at 14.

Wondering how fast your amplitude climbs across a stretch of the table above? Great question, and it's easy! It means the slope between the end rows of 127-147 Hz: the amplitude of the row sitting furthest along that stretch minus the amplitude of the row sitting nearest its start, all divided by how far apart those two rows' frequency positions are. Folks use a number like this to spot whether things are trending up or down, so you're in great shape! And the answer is 3.4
